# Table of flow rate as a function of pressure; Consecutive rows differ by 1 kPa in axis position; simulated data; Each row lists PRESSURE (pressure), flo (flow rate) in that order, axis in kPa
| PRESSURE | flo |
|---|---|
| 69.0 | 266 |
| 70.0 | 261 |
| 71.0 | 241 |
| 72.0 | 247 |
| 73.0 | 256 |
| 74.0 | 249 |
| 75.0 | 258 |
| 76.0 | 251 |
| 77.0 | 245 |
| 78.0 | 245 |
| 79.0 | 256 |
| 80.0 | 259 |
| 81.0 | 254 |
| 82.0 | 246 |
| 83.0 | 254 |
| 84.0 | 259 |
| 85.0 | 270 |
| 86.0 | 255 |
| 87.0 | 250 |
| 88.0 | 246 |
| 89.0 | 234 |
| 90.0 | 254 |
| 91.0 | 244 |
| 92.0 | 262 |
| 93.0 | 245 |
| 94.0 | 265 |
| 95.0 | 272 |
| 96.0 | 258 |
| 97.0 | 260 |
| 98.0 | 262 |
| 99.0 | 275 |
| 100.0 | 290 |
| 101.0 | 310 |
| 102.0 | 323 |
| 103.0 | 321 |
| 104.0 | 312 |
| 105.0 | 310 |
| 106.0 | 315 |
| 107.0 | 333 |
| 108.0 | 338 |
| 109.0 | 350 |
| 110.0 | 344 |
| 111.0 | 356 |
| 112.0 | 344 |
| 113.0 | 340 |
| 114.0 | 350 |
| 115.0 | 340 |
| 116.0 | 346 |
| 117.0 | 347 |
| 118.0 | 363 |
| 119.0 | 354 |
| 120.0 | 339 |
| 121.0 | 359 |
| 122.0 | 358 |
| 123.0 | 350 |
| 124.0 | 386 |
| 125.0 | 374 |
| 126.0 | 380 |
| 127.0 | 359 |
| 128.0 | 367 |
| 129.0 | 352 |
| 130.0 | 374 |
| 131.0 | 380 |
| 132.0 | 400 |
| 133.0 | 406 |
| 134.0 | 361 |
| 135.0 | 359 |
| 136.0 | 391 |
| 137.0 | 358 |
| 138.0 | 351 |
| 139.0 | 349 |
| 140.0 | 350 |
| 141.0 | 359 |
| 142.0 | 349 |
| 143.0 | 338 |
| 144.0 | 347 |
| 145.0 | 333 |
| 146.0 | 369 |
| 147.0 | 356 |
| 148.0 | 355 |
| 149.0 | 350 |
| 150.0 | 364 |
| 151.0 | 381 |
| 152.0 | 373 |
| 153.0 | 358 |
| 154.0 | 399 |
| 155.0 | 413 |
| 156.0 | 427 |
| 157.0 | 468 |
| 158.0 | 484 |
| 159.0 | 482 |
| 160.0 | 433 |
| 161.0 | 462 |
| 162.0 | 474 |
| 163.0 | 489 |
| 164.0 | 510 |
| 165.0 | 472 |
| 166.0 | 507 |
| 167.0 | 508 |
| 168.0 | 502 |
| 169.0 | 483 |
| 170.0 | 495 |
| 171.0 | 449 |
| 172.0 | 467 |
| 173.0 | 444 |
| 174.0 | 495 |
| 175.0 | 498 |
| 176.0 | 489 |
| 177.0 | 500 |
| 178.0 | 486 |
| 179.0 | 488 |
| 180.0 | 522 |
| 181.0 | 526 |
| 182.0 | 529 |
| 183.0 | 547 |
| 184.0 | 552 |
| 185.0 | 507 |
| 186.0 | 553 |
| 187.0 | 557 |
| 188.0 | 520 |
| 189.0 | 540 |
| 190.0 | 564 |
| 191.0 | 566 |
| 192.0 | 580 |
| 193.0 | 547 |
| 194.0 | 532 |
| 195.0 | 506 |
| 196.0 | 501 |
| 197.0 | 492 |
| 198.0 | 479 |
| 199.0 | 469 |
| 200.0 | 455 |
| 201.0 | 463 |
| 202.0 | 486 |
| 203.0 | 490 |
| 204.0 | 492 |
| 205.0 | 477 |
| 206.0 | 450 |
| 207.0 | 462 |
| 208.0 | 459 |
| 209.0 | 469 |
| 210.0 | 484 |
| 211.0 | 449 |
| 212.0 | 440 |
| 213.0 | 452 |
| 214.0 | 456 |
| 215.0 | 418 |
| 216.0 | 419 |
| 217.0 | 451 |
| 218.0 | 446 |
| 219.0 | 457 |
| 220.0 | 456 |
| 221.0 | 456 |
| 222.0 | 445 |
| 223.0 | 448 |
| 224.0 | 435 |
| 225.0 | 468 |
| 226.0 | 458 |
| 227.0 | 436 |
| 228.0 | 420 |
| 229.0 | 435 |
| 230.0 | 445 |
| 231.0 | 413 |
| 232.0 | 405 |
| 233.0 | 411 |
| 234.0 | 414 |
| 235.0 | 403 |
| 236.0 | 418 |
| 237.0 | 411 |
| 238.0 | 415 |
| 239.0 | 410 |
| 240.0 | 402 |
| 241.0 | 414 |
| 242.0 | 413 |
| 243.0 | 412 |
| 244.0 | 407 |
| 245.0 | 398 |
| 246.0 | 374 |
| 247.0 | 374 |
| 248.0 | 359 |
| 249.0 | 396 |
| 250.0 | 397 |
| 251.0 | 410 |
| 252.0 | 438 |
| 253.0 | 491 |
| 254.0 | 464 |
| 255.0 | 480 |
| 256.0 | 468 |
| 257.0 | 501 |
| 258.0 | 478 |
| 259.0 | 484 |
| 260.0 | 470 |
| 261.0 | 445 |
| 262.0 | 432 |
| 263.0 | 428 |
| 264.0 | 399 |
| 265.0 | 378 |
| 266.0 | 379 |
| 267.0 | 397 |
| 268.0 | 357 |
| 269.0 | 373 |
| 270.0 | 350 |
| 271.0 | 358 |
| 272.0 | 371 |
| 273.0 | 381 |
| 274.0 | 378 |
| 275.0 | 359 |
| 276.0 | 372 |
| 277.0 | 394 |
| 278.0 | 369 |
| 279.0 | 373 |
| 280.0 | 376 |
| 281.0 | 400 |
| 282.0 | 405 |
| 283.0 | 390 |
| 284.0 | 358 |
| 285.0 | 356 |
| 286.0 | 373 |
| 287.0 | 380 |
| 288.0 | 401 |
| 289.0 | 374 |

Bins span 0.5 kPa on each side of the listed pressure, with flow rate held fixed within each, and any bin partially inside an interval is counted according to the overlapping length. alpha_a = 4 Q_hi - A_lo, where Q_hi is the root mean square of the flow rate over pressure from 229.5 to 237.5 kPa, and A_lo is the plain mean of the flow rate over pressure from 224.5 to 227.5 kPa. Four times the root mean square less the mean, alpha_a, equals 1207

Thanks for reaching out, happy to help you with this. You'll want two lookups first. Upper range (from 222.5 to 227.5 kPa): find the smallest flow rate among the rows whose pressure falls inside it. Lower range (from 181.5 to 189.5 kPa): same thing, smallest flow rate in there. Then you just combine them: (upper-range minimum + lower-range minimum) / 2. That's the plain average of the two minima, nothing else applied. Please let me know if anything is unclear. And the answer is 471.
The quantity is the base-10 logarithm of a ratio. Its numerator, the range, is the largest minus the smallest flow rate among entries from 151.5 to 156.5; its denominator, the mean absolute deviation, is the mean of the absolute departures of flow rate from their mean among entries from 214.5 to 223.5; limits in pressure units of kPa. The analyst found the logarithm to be 0.8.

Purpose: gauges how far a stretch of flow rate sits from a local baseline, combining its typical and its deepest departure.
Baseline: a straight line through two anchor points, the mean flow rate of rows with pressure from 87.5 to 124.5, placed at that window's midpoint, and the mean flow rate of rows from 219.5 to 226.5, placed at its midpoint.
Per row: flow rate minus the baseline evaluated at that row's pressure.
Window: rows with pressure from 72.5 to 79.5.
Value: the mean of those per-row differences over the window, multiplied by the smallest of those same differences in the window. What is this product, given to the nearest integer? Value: 844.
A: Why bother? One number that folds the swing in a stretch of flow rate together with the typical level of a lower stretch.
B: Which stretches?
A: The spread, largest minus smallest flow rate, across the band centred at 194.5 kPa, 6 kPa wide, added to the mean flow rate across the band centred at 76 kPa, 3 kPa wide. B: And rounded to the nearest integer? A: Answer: 339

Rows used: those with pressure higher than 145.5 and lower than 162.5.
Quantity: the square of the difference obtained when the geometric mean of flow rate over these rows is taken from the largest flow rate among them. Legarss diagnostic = 6102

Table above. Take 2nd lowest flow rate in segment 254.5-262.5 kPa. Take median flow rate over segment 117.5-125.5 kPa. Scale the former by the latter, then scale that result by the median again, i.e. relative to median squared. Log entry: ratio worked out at 0.0035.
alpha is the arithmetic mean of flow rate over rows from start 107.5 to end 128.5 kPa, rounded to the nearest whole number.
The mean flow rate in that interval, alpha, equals 354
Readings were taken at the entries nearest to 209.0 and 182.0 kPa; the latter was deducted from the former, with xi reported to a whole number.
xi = -60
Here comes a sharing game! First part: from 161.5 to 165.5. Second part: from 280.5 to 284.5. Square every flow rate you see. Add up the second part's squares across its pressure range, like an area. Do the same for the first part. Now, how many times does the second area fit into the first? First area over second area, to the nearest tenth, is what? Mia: 1.6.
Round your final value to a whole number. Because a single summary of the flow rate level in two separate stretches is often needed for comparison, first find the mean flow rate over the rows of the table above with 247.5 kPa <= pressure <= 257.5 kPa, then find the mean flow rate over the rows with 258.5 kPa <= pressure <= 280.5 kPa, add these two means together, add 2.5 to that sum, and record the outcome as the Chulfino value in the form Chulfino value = 835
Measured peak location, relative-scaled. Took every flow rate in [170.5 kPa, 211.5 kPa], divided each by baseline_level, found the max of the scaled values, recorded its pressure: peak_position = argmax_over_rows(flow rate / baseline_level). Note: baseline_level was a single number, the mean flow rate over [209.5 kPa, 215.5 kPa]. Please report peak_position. 192.0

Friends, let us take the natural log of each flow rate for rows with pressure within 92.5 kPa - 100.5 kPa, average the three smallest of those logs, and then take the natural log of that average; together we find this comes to 1.71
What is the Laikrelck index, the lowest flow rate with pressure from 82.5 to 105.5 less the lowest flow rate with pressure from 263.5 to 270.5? -116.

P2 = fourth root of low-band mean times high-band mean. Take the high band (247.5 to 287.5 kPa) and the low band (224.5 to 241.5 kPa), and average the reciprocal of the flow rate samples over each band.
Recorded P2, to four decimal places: 0.0494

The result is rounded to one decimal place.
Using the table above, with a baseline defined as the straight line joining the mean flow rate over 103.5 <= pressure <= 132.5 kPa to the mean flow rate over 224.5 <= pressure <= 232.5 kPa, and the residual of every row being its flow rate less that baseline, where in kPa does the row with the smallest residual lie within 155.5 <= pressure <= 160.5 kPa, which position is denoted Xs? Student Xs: 156.0 kPa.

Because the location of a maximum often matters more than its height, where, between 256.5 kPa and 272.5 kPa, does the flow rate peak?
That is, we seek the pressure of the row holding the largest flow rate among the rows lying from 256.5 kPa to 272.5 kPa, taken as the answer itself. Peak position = 257.0 kPa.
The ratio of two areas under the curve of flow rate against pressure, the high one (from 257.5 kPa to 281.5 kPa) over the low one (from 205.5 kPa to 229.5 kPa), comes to 0.88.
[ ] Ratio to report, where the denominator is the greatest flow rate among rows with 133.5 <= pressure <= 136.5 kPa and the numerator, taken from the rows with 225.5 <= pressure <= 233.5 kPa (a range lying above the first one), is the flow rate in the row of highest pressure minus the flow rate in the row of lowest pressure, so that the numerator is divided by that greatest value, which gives -0.12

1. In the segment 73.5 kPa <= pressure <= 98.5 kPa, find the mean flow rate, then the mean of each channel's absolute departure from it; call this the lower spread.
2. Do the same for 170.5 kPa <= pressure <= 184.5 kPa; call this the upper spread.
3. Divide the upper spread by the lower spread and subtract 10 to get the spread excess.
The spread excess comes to -6.3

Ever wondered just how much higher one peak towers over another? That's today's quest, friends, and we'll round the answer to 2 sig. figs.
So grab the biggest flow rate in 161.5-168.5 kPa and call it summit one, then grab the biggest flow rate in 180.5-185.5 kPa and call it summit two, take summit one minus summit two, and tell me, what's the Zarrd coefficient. -42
